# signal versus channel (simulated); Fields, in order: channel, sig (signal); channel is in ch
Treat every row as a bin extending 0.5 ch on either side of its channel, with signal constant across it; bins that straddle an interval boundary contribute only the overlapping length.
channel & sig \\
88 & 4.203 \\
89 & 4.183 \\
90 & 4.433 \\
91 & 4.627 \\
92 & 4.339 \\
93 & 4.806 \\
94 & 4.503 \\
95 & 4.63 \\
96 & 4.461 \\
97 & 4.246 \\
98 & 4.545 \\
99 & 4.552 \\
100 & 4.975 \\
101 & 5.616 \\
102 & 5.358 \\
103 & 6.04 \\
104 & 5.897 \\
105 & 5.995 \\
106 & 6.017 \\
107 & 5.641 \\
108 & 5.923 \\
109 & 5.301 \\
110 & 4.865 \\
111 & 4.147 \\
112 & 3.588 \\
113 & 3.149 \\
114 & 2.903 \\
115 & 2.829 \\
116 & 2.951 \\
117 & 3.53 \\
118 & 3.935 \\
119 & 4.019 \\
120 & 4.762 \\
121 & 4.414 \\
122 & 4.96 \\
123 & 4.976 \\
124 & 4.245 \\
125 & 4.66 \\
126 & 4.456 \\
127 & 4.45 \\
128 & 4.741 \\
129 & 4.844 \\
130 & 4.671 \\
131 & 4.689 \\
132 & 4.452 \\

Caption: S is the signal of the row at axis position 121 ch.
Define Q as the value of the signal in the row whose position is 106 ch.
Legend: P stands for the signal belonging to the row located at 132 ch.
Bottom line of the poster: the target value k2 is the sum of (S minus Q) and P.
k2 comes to 2.8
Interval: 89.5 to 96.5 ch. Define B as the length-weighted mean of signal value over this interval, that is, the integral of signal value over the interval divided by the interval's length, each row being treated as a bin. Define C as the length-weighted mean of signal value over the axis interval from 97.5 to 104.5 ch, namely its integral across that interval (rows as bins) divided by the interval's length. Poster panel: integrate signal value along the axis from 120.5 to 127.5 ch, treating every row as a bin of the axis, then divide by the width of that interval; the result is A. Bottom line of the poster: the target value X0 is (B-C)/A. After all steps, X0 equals -0.16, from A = 4.6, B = 4.5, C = 5.28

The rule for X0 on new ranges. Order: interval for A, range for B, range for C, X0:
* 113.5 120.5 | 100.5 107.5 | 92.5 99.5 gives 0.35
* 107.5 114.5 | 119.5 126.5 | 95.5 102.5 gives -0.04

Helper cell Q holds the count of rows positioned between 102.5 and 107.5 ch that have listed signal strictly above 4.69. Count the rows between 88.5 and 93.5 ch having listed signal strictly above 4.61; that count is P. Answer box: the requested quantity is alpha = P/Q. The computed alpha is 0.4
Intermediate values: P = 2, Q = 5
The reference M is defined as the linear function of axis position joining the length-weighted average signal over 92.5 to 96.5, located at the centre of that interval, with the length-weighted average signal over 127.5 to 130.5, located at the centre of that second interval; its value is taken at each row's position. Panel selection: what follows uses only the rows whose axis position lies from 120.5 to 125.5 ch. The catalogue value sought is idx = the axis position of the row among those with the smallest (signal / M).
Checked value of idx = 124 ch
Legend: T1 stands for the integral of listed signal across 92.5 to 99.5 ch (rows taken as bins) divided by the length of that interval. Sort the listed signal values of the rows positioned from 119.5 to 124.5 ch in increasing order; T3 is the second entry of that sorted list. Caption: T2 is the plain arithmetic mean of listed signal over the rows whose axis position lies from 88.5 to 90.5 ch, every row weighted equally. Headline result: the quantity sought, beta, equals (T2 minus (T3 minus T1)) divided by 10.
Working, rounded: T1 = 4.53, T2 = 4.3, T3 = 4.414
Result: 0.44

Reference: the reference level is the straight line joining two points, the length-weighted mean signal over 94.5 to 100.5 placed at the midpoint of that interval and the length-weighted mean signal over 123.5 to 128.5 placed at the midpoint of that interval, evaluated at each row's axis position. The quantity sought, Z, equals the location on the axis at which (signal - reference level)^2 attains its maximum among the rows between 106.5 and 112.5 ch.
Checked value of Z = 108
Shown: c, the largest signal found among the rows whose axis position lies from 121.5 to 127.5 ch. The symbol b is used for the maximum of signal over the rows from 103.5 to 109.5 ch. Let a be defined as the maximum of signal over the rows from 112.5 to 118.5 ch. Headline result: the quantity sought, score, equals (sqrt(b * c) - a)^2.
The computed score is 2.4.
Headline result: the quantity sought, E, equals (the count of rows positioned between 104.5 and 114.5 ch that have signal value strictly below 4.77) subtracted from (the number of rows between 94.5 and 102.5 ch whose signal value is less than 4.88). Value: 1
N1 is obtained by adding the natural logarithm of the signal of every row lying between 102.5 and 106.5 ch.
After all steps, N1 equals 7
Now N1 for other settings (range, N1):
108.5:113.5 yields 7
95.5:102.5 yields 11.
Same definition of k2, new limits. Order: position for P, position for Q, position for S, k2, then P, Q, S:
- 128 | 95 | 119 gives 4.1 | 4.741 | 4.63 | 4.019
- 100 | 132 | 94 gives 5.0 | 4.975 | 4.452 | 4.503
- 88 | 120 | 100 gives 4.4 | 4.203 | 4.762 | 4.975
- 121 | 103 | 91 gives 3.0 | 4.414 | 6.04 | 4.627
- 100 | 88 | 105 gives 6.8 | 4.975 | 4.203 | 5.995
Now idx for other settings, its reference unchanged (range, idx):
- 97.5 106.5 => 98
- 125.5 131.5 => 127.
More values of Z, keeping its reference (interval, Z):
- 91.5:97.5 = 97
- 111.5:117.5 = 115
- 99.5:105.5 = 103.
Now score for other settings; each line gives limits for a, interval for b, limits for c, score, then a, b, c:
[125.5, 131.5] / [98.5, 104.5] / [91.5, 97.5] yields 0.3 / 4.844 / 6.04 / 4.806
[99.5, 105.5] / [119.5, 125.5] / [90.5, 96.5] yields 1.3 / 6.04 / 4.976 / 4.806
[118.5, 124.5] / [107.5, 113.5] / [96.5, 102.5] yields 0.6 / 4.976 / 5.923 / 5.616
